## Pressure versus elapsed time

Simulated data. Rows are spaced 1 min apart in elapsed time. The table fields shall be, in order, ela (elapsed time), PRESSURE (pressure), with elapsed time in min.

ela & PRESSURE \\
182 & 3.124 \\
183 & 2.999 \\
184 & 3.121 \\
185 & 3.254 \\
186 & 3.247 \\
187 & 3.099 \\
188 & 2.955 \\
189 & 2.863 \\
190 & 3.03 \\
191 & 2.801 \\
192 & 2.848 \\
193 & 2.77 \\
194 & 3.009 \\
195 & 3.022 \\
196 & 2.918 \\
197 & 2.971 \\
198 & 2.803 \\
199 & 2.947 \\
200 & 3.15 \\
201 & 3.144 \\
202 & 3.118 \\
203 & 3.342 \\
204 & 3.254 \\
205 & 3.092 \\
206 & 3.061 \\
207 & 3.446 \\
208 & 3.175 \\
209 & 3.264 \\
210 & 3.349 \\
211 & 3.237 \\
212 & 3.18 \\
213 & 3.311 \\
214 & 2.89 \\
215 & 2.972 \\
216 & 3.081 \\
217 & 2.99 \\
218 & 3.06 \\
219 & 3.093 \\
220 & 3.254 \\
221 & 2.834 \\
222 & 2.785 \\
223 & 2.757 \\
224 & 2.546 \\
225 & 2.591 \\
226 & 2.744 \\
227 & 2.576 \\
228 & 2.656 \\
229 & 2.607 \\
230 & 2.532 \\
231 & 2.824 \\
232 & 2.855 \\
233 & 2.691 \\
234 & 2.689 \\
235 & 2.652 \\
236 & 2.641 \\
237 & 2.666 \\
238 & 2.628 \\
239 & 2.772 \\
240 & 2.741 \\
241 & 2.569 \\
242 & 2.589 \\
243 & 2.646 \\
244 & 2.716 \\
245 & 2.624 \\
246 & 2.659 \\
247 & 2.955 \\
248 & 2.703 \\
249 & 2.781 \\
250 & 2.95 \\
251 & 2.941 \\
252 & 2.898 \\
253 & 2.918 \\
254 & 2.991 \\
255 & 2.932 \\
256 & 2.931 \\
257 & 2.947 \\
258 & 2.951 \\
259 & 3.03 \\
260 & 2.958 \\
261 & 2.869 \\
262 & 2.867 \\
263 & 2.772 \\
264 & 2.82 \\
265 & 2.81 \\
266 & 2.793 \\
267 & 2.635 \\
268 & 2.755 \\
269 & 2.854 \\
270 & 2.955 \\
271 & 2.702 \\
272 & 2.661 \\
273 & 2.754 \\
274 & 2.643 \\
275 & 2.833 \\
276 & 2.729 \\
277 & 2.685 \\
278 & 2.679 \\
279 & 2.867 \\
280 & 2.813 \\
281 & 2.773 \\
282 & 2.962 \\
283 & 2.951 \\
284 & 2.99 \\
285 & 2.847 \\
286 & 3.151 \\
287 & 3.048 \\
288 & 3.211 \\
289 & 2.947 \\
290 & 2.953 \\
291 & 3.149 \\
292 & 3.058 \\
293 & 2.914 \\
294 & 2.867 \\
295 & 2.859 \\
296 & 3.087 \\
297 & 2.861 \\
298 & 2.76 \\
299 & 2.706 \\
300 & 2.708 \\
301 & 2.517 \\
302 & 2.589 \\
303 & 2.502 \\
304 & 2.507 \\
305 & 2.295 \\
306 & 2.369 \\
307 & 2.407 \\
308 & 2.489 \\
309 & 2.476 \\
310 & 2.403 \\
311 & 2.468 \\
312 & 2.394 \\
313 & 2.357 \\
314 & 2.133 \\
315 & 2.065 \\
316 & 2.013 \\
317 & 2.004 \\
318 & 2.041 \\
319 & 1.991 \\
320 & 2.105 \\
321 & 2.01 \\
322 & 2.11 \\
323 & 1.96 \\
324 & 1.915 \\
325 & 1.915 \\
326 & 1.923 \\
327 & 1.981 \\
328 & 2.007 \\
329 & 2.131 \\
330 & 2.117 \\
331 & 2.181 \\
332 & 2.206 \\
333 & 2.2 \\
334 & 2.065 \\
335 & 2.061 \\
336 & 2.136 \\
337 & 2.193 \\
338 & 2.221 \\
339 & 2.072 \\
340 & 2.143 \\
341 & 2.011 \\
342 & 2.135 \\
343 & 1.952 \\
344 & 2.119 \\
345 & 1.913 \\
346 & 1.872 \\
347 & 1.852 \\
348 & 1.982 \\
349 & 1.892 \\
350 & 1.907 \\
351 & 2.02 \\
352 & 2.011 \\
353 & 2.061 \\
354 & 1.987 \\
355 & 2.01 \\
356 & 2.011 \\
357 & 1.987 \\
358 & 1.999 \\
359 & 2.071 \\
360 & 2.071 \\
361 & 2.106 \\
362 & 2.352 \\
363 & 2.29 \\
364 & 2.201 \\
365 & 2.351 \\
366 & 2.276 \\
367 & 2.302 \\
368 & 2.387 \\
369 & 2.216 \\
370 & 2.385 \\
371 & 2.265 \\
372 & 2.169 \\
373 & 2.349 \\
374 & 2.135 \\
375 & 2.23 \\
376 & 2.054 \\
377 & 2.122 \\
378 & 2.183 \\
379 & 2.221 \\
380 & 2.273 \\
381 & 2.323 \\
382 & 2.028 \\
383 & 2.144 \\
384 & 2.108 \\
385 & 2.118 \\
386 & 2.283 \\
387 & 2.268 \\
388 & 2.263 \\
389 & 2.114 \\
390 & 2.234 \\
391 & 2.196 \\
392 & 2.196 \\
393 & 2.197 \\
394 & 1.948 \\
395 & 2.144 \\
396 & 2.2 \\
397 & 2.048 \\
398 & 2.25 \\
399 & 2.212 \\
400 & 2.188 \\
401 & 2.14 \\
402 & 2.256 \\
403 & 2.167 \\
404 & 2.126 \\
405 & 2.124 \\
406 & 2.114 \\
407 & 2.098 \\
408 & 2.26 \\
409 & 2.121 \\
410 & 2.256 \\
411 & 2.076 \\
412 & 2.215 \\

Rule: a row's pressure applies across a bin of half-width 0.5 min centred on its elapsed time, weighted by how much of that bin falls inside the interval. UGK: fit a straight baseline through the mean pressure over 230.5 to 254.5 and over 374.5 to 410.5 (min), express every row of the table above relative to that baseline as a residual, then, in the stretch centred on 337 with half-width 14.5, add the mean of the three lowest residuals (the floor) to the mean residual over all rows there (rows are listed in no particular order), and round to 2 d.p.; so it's -0.87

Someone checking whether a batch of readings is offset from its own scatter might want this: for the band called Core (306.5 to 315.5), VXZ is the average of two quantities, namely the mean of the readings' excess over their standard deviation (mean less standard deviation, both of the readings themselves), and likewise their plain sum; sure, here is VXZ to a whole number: 12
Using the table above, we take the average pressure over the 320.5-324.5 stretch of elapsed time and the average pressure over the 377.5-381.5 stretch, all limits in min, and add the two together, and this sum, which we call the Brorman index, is 4.2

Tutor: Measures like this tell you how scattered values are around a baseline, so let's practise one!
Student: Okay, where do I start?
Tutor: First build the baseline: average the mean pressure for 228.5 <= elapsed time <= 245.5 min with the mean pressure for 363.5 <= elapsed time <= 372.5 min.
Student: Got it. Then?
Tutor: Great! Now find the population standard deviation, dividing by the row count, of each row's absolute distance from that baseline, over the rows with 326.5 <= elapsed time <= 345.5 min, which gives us 0.088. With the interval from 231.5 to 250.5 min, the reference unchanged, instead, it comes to 0.106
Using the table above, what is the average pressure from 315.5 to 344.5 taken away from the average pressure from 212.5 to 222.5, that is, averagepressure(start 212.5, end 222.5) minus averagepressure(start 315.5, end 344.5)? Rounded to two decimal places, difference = 0.96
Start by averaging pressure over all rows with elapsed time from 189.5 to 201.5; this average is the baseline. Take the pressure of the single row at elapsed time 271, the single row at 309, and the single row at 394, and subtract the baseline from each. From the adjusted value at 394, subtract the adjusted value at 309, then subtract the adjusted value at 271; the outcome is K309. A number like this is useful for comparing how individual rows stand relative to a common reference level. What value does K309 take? -0.28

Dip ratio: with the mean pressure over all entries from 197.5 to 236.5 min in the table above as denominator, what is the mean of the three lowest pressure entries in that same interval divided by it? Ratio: 0.86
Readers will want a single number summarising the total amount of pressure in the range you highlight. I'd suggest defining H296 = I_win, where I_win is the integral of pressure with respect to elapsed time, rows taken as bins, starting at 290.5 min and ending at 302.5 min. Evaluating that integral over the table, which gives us 34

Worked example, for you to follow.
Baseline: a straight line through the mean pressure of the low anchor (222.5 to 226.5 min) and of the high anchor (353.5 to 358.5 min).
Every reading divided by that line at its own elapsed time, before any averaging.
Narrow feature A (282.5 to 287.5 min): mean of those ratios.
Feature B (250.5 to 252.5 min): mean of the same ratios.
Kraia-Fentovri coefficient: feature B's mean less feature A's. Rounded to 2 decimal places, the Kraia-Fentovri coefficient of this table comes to -0.12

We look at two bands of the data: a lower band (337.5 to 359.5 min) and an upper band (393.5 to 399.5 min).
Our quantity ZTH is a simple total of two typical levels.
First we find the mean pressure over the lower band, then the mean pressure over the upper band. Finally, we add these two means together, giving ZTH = 4.1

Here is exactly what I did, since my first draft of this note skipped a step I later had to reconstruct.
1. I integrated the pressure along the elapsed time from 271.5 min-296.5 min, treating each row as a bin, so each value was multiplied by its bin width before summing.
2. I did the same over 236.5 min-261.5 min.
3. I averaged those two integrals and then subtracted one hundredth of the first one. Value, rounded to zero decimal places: 71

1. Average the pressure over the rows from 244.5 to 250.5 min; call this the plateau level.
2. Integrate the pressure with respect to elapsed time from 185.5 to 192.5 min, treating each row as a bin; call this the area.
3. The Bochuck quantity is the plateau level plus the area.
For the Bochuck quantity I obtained 24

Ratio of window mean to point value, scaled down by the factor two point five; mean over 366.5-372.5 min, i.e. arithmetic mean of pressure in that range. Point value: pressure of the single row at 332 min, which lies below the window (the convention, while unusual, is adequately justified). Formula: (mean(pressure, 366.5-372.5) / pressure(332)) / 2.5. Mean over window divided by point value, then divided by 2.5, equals 0.41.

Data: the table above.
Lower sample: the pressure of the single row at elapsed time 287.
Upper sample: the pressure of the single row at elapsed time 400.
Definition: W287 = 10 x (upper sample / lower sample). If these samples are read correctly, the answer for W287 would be 7.2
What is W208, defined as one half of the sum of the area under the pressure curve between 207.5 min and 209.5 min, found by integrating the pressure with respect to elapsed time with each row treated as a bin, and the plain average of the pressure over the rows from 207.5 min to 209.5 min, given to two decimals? 4.83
